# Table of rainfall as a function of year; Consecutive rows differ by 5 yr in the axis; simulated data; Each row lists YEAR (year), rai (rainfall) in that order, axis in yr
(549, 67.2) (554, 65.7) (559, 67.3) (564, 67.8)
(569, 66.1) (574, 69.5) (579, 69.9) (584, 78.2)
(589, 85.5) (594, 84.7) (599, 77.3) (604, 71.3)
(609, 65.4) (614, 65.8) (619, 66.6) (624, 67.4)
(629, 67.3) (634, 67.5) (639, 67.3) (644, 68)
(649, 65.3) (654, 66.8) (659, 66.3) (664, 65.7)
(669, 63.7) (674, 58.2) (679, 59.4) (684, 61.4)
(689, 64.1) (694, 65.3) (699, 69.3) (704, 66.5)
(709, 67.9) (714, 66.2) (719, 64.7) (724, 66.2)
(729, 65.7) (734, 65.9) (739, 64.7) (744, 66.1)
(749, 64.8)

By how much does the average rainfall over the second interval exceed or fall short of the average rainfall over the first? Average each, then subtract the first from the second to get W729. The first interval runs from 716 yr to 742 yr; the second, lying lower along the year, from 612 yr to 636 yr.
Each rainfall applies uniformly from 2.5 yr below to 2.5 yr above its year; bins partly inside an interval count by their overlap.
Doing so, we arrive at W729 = 1.5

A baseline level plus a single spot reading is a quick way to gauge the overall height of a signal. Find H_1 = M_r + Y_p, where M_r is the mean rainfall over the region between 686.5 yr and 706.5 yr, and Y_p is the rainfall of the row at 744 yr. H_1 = 132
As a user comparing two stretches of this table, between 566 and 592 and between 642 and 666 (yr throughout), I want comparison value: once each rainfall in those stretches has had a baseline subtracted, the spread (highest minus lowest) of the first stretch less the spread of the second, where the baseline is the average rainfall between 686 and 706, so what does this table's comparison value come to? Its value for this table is 17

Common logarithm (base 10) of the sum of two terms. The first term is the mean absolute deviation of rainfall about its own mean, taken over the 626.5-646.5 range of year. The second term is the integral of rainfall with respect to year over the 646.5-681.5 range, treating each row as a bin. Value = 3.3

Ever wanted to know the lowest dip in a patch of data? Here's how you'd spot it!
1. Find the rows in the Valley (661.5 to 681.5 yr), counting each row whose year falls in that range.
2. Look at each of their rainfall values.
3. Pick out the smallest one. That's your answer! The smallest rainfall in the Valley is 58.2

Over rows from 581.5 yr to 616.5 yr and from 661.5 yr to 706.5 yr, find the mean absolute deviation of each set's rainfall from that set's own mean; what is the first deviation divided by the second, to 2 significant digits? 2.5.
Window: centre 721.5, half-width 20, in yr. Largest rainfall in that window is 67.9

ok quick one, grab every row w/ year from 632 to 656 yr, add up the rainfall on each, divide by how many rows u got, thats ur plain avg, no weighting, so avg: 67.0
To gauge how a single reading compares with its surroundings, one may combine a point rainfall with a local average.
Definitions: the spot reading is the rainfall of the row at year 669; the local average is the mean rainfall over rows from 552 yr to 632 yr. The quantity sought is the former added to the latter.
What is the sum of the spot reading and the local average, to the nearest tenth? 134.7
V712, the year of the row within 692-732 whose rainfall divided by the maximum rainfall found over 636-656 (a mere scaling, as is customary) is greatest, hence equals 699 yr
